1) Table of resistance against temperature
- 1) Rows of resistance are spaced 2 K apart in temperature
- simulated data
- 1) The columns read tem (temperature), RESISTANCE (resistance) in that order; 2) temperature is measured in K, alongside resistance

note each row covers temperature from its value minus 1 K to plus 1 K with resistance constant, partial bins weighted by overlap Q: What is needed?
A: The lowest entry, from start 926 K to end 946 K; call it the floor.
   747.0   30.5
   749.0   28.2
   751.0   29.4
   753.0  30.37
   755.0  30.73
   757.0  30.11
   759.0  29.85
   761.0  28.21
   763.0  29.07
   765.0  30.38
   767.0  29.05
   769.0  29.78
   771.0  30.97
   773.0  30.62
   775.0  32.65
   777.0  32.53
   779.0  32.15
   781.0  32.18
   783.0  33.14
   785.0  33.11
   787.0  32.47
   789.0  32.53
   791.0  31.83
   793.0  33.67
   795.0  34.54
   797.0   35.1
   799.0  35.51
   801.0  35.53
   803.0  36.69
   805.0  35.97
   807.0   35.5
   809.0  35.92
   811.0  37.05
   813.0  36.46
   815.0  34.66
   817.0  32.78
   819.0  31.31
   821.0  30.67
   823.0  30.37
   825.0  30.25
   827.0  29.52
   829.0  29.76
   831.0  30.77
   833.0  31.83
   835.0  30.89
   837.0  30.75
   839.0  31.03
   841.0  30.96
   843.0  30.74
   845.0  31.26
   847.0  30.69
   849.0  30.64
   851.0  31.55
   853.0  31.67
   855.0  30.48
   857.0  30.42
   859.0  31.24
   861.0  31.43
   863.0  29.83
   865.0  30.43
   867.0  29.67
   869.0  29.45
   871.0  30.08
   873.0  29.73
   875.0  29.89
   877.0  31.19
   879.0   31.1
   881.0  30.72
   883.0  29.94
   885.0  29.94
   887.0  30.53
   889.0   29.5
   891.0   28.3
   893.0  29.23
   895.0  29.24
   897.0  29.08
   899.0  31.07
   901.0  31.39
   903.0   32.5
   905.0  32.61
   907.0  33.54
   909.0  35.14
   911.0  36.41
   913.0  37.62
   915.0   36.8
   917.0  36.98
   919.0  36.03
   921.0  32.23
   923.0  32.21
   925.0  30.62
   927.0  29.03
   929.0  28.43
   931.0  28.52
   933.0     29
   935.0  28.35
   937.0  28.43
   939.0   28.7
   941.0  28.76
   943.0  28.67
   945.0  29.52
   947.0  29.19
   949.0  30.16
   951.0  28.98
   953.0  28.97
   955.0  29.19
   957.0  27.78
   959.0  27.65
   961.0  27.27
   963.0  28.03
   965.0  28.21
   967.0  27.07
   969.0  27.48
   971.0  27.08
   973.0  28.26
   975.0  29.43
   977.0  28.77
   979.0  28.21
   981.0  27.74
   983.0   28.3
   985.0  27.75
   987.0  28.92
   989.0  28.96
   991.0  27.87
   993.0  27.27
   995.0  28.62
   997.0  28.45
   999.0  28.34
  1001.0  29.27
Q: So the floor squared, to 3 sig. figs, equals 804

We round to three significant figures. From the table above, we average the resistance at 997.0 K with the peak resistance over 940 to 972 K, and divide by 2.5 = 11.7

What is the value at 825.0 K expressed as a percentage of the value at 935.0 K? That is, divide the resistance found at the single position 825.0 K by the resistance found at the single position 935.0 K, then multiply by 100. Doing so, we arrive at 106.7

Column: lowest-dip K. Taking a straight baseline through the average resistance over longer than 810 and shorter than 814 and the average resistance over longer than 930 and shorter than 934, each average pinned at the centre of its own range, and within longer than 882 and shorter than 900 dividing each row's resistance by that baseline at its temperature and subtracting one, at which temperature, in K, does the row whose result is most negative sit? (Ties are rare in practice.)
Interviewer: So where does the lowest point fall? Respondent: 891.0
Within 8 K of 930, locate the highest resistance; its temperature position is 923.0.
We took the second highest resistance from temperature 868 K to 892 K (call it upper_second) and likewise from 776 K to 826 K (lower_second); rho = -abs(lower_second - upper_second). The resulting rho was -6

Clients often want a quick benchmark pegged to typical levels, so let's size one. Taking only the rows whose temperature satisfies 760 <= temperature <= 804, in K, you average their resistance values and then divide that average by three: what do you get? 10.8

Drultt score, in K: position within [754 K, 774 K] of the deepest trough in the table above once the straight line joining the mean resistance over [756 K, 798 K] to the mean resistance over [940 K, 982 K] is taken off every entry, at 761.0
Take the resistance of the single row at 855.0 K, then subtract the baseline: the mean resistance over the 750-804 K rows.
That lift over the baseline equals -1.45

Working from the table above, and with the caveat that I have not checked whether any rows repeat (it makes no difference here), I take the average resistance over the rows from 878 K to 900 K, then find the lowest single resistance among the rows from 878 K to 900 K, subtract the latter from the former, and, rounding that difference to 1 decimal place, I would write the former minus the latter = 1.6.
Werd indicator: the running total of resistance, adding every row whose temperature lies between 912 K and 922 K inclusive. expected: 180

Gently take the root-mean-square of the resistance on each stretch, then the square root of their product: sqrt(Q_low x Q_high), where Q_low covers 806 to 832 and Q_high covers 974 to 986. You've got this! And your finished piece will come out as 30.5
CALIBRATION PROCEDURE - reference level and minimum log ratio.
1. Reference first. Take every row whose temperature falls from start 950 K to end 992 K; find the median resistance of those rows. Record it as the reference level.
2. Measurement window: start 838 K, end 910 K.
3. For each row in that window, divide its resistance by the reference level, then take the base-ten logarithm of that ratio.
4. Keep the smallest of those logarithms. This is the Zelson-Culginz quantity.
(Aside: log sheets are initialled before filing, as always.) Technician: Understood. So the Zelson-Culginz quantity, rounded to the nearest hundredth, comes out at 0.00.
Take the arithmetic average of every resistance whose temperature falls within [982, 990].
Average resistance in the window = 28.5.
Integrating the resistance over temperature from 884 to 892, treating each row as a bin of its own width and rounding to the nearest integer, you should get 237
